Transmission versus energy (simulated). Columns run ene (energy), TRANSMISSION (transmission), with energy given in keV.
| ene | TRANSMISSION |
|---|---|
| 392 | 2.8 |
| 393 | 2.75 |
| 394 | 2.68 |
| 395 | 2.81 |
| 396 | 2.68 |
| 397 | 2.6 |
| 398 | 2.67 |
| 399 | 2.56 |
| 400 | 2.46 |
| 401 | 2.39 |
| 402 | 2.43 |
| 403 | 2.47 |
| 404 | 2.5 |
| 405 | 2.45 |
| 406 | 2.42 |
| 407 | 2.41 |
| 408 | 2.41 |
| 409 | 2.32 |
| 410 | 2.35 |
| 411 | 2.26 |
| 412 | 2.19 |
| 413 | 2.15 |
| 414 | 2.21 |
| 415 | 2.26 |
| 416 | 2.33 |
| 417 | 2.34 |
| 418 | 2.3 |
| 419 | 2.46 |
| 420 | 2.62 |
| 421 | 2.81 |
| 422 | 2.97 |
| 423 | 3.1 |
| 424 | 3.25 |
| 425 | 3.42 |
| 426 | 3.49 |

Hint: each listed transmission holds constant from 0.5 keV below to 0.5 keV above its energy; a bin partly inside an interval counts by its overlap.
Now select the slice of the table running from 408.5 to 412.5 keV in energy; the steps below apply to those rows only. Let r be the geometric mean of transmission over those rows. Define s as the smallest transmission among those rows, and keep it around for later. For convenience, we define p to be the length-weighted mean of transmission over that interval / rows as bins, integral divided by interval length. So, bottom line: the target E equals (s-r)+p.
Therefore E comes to 2.19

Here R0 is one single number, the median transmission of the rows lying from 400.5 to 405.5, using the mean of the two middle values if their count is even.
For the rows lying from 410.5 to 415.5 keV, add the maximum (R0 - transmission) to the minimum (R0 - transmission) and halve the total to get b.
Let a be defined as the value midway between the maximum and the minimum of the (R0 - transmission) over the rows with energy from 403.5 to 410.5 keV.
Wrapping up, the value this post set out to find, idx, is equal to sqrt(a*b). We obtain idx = 0.099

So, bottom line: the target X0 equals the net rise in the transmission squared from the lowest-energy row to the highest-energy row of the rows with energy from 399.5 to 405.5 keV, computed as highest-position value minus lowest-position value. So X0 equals 0.0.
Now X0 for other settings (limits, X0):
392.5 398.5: -0.4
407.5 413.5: -1.2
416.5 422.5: 3.3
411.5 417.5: 0.7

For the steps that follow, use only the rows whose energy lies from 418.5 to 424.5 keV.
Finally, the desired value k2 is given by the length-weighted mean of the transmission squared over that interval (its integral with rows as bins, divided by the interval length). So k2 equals 8.3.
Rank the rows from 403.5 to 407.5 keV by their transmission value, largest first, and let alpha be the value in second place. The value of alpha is 2.45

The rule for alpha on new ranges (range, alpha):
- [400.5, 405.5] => 2.47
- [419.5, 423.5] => 2.97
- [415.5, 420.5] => 2.46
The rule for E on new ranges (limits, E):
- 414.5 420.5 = 2.26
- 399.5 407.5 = 2.39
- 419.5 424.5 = 2.63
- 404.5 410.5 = 2.32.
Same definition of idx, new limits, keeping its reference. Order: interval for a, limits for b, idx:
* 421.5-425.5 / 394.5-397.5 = 0.436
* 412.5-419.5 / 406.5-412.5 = 0.147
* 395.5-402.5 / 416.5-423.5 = 0.146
